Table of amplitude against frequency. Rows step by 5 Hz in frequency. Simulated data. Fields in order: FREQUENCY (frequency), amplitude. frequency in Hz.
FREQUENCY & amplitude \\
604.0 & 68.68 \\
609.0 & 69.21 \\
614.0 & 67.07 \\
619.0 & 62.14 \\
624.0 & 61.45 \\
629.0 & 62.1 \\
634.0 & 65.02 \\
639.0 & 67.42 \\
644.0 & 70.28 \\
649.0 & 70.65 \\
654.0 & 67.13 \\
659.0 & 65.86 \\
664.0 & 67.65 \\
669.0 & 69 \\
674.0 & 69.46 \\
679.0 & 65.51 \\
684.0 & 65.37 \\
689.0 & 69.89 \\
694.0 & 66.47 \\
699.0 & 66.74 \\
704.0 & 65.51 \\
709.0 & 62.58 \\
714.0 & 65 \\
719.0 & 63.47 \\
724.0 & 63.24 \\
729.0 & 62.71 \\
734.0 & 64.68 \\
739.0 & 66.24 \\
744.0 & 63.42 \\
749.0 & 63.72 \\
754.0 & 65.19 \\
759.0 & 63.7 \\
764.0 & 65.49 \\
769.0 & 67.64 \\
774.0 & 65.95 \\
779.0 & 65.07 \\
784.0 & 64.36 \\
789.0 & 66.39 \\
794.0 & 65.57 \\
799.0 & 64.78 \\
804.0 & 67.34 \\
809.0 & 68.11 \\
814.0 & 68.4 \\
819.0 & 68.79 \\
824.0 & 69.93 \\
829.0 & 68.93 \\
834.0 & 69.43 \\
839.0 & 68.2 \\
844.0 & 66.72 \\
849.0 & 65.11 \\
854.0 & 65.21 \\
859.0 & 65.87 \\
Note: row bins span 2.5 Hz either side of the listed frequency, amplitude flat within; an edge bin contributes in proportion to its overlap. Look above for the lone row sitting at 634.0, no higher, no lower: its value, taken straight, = 65.02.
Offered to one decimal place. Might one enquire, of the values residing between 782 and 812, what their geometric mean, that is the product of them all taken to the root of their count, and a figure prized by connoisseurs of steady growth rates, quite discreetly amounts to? 66.1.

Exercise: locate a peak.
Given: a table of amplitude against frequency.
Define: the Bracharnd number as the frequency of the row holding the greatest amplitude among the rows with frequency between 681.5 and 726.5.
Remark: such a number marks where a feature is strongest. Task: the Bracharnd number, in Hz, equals 689.0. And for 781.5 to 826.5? 824.0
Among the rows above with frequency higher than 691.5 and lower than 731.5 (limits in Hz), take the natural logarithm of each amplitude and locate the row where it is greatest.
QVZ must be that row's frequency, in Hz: 699.0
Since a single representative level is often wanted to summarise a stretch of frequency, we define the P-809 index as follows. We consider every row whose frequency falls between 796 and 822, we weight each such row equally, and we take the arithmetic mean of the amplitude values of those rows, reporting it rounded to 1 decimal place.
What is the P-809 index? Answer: 67.5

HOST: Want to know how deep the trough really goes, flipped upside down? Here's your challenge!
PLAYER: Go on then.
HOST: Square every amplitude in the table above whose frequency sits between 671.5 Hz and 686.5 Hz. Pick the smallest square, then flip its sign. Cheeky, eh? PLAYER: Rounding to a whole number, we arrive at -4273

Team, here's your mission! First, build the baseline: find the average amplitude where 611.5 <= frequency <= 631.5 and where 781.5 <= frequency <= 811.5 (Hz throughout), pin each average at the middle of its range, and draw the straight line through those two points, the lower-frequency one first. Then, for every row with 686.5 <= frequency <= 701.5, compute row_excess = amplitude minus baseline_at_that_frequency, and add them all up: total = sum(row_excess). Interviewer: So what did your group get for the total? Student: 10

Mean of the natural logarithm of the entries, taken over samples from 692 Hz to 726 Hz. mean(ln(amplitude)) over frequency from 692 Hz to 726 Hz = 4.170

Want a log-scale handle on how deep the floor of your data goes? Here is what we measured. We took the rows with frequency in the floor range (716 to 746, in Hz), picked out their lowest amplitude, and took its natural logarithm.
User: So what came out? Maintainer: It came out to 4.14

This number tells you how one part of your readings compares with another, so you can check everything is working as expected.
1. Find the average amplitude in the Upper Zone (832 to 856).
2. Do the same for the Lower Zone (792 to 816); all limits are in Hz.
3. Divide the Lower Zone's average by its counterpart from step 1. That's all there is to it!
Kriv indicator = 1.00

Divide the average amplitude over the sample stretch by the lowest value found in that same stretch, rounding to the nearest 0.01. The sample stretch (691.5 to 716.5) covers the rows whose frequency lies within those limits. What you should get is 1.04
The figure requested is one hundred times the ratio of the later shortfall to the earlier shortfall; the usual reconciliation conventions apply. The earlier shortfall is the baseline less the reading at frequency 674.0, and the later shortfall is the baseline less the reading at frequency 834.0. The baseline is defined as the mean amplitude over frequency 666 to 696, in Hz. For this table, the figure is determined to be 98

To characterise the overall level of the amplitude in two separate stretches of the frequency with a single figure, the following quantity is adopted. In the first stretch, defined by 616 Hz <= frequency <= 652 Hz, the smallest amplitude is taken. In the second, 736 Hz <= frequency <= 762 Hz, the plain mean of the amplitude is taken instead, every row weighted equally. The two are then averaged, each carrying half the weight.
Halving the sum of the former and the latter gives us 63.0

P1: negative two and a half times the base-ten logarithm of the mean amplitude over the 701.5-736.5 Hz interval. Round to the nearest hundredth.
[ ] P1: -4.51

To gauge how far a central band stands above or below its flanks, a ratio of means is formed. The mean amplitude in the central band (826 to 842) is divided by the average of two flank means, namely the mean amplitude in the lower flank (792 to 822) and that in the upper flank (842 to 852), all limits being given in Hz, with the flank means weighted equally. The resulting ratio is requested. 1.03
